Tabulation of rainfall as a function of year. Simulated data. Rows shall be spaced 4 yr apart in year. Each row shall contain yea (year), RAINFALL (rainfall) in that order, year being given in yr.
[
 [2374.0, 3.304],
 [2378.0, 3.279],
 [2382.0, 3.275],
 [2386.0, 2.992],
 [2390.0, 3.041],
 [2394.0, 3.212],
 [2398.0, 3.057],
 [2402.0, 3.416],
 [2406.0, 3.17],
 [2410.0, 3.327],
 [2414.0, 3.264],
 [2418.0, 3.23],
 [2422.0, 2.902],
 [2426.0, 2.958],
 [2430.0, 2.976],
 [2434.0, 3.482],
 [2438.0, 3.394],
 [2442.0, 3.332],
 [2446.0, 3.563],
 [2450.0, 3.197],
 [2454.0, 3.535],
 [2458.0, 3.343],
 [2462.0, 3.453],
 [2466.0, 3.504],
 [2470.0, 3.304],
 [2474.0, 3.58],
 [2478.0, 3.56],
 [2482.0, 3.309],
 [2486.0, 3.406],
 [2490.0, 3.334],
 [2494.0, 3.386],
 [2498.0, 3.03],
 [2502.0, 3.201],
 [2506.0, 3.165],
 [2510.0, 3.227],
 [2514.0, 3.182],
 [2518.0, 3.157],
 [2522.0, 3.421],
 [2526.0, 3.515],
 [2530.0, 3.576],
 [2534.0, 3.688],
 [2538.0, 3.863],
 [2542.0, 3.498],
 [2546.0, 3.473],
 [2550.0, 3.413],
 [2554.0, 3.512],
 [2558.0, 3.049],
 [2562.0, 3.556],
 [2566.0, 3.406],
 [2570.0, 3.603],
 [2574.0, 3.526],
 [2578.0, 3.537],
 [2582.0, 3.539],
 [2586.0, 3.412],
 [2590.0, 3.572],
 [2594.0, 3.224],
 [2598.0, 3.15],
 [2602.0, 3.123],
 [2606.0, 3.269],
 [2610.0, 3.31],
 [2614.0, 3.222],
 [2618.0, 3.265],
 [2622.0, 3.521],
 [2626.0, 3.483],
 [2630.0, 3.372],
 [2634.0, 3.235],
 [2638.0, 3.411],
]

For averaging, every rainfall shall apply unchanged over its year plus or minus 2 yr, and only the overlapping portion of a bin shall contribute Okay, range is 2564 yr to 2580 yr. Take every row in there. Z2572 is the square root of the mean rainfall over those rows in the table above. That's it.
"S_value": 1.876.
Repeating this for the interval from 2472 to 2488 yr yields 1.861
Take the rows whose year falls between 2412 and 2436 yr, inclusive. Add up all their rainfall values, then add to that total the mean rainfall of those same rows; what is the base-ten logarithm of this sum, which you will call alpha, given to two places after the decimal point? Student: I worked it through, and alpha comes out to 1.34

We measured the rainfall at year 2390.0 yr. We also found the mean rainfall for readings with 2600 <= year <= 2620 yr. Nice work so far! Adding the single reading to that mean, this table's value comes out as 6.28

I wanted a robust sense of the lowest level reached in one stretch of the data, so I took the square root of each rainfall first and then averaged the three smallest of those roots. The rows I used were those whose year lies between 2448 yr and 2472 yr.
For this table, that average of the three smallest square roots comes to 1.811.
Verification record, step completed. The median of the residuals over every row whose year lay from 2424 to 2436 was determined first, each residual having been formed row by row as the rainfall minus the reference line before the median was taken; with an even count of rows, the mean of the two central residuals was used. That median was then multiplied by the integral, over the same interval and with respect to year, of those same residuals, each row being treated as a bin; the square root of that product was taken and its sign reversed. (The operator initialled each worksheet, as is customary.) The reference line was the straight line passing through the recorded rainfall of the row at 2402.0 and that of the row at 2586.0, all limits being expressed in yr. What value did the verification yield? -1.2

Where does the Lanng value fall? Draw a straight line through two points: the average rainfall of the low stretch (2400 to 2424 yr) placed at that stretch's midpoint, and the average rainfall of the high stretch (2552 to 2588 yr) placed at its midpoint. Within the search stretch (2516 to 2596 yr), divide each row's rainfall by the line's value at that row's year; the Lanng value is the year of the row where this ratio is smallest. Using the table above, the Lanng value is 2558.0 yr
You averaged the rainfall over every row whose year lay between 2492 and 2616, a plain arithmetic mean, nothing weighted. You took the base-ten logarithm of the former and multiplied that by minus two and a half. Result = -1.32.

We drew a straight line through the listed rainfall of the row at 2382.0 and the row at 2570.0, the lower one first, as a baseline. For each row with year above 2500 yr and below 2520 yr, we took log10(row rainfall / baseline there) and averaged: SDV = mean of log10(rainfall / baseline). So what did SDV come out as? -0.041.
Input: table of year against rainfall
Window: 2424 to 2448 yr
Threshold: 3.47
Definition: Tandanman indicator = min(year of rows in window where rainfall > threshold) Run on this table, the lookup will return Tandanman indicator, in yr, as 2434.0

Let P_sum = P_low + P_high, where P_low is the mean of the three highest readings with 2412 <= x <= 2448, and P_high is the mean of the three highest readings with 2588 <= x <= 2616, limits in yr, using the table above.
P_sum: 6.86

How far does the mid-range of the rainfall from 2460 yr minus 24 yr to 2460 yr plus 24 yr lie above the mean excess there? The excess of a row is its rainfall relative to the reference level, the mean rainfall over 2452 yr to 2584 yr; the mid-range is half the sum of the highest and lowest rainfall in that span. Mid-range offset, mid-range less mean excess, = 3.39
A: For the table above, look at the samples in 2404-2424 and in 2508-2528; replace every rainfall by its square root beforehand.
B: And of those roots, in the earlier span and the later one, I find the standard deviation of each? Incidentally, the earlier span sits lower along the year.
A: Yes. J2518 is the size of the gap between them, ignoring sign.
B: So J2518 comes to 0.003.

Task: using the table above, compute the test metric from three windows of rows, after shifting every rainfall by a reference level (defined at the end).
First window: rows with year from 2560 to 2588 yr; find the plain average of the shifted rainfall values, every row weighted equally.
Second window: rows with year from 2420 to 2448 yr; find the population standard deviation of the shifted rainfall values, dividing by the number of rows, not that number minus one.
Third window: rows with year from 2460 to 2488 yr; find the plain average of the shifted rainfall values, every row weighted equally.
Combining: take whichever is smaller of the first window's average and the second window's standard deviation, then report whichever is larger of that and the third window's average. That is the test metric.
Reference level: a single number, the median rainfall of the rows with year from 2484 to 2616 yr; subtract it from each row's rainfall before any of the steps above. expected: 0.105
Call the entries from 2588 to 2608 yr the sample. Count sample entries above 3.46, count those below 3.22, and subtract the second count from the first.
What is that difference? -1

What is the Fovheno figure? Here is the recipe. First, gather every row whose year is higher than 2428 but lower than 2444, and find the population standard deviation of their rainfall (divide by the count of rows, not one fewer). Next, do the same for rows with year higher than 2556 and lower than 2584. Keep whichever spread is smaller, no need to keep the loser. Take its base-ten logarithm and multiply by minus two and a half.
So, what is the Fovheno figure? 1.88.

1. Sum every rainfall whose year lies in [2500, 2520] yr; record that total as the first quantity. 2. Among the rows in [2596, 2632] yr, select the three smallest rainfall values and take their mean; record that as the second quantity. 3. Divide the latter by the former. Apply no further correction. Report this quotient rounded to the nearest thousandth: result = 0.199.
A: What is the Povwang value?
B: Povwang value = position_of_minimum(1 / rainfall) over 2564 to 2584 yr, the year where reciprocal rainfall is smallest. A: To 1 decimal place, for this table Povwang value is 2570.0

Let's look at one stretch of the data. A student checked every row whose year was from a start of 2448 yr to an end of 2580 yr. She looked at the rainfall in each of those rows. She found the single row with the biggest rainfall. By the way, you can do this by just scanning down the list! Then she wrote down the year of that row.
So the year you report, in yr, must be 2538.0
